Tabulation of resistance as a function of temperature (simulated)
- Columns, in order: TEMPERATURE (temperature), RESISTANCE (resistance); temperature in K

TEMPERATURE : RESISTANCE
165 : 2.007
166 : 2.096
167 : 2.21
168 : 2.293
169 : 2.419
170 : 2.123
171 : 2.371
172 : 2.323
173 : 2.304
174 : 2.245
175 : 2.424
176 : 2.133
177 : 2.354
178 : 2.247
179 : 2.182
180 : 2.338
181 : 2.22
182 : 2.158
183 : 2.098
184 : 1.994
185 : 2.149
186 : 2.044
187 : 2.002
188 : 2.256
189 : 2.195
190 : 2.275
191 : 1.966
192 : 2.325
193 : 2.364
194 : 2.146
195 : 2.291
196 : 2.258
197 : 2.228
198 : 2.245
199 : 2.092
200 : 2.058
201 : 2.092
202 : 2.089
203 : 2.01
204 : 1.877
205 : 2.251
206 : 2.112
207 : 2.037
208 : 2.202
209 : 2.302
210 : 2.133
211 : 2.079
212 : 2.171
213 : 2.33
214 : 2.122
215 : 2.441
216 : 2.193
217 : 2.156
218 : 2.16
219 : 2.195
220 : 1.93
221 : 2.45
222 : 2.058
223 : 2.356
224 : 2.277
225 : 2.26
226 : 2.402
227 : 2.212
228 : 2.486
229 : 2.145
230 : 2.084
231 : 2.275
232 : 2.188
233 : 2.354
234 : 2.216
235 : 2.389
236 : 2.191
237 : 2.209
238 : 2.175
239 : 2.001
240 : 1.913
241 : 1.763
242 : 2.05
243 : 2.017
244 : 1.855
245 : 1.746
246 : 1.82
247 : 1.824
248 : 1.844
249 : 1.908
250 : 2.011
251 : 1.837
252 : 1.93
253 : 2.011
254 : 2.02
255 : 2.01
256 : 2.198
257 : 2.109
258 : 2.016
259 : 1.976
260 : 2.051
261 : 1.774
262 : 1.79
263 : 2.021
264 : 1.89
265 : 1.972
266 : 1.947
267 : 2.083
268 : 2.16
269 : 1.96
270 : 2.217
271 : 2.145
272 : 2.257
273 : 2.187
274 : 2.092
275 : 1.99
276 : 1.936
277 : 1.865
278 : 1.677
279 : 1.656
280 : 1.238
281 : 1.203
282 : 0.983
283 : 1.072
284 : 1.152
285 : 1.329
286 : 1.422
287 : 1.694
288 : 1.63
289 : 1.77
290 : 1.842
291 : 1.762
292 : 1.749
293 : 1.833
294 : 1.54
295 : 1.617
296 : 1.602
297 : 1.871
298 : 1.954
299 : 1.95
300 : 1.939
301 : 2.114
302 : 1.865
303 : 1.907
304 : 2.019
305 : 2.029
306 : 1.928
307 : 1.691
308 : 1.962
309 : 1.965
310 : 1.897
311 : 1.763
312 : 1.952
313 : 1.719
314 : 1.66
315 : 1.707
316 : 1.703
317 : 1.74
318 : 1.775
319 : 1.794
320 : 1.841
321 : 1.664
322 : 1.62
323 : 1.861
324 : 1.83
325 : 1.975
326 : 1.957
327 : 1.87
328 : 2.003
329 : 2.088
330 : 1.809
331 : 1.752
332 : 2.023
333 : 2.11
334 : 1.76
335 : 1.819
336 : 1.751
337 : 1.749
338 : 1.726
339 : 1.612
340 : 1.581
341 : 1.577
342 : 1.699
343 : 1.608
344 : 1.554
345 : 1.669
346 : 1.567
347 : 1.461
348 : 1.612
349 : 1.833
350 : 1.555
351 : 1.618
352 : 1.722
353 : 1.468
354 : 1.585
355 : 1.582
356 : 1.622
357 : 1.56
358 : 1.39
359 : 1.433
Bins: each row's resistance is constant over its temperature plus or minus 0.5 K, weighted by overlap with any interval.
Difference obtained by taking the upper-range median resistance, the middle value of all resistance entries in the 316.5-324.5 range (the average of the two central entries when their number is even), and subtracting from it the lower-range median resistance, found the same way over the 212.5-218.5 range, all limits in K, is -0.39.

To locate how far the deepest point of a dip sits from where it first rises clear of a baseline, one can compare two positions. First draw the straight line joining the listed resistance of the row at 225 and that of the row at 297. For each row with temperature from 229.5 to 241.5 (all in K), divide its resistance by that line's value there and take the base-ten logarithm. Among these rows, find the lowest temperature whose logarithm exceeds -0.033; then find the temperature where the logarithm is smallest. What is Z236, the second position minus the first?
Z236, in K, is 11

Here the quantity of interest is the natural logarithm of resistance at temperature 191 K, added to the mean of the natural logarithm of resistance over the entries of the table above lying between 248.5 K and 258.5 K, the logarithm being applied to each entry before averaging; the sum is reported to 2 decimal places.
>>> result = 1.37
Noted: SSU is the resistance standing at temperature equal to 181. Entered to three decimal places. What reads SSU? 2.220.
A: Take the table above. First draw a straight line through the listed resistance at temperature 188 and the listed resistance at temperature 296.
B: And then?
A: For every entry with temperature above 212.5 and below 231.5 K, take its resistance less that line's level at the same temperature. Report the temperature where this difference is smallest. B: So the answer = 220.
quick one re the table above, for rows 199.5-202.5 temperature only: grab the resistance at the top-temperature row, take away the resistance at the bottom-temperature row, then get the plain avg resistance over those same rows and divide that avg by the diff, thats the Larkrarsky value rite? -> 67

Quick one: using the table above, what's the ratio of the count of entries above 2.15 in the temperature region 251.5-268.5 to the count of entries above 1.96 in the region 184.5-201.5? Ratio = 0.12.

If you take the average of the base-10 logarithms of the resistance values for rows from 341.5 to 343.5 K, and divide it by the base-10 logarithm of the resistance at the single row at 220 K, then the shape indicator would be 0.76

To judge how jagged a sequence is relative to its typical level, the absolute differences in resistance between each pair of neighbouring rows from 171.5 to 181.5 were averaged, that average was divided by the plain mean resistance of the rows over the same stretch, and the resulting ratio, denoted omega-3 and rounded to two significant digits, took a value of 0.059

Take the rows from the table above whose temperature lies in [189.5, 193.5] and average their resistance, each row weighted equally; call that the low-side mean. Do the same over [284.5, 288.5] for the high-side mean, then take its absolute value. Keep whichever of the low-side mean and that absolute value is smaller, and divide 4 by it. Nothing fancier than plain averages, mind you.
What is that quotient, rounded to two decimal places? 2.63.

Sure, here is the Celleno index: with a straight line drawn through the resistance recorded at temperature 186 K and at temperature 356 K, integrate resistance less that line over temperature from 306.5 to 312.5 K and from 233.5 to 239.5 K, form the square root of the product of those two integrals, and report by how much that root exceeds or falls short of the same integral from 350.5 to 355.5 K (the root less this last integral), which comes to 1.3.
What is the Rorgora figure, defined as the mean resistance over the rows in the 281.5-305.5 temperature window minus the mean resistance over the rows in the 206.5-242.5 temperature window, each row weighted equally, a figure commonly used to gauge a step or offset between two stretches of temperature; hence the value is -0.5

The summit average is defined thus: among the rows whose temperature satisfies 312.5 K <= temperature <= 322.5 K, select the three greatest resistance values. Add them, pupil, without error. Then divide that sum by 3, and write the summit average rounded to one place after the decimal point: 1.8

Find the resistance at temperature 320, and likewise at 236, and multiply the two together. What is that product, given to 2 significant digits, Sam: 4.0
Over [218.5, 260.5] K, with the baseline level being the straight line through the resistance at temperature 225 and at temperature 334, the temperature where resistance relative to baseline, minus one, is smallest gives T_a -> 245 K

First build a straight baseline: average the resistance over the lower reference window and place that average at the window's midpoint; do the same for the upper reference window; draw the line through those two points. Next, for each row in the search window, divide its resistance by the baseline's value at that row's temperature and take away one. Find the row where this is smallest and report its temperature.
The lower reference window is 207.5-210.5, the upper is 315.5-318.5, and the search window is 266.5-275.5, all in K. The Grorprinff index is 269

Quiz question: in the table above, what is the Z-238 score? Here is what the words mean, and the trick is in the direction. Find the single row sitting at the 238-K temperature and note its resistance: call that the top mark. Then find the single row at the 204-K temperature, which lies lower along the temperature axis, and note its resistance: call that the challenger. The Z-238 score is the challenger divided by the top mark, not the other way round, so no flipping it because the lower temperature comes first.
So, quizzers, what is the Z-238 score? 0.86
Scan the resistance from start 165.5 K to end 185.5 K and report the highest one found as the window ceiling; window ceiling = 2.424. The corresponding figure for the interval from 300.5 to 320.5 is 2.114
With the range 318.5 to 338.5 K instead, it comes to 2.11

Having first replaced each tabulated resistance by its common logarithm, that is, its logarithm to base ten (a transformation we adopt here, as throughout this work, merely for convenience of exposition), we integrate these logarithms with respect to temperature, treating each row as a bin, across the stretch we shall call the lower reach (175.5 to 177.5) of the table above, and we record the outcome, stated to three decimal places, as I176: 0.701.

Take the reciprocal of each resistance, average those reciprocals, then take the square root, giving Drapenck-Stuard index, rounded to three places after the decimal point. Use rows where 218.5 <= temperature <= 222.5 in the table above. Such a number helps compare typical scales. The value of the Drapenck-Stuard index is 0.683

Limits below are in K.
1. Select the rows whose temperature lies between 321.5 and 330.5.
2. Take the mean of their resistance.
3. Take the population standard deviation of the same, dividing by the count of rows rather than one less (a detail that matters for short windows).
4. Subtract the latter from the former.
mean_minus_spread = 1.76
